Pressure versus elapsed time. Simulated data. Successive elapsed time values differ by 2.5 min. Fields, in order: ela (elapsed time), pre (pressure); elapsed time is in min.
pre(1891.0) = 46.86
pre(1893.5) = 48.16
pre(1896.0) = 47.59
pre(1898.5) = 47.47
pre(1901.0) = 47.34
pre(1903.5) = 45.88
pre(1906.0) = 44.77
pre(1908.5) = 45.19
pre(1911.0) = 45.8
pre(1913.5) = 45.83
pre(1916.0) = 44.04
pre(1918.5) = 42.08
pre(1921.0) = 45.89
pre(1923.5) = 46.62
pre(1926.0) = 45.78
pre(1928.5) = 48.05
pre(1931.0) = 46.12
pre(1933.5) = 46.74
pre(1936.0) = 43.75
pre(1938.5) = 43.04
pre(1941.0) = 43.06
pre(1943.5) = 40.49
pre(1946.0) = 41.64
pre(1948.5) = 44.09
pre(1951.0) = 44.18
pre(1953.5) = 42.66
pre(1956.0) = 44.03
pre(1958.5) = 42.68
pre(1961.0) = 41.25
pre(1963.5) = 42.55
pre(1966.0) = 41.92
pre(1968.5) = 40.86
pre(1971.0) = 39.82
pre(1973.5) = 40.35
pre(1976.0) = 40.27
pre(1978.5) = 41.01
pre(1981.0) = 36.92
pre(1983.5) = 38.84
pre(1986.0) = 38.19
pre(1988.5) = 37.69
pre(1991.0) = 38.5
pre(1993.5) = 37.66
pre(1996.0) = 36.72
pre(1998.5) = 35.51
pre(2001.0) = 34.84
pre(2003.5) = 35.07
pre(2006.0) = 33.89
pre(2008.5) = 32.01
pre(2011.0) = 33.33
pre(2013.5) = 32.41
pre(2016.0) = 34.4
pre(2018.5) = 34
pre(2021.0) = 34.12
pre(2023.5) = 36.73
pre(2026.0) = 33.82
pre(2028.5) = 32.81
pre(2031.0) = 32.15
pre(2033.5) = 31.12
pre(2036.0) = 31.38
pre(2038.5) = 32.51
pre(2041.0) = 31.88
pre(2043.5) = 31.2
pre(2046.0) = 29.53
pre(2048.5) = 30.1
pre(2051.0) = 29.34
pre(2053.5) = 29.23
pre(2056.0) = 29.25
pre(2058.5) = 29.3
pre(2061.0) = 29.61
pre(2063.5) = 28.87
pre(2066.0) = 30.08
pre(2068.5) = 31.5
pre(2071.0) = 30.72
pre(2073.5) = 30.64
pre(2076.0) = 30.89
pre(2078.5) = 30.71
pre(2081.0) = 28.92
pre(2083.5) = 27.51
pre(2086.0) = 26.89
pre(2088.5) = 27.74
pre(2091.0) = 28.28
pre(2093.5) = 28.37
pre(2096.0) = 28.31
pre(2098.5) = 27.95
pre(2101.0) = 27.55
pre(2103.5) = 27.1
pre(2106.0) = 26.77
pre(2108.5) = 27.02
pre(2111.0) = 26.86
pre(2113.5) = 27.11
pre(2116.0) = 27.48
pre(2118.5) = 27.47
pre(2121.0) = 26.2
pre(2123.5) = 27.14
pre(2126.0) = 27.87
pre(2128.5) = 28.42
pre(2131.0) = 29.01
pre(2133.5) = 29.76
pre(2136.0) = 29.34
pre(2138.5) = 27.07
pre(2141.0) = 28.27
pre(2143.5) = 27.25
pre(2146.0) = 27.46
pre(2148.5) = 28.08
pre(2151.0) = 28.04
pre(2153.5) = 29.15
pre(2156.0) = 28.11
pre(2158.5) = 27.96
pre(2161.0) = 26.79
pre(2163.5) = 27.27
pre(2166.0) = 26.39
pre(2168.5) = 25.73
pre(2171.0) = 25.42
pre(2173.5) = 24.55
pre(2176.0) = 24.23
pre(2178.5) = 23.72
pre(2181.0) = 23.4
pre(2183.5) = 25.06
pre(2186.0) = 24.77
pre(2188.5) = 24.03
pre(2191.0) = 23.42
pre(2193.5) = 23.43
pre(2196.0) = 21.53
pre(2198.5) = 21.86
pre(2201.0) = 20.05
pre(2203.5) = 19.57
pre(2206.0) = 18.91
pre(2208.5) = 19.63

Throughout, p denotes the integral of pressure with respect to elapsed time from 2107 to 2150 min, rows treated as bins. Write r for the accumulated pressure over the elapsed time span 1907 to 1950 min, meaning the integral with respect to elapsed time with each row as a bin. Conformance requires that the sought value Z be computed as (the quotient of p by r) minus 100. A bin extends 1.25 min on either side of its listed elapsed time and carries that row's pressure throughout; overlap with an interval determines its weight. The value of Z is -99.4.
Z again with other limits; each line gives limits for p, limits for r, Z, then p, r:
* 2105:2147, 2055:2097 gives -99.1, 1163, 1230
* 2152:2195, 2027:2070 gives -99.2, 1096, 1316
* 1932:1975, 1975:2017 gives -98.8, 1829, 1524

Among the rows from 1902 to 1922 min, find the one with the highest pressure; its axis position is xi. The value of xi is 1921.0 min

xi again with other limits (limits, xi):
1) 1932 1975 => 1933.5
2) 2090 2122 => 2093.5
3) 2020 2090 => 2023.5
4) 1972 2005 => 1978.5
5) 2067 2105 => 2068.5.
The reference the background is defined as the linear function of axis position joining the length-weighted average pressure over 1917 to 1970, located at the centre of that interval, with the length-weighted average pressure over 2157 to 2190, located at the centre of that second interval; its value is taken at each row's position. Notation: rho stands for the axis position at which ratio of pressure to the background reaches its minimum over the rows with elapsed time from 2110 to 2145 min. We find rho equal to 2111.0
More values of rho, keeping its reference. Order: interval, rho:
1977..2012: 2008.5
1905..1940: 1918.5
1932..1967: 1943.5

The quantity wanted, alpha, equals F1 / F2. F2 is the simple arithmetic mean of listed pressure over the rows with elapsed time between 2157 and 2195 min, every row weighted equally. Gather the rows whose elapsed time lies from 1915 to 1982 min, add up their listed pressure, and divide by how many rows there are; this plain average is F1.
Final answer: 1.71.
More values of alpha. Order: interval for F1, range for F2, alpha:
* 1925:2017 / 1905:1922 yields 0.89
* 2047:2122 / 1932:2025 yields 0.73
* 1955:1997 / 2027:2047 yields 1.27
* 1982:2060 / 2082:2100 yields 1.20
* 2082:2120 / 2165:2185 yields 1.11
